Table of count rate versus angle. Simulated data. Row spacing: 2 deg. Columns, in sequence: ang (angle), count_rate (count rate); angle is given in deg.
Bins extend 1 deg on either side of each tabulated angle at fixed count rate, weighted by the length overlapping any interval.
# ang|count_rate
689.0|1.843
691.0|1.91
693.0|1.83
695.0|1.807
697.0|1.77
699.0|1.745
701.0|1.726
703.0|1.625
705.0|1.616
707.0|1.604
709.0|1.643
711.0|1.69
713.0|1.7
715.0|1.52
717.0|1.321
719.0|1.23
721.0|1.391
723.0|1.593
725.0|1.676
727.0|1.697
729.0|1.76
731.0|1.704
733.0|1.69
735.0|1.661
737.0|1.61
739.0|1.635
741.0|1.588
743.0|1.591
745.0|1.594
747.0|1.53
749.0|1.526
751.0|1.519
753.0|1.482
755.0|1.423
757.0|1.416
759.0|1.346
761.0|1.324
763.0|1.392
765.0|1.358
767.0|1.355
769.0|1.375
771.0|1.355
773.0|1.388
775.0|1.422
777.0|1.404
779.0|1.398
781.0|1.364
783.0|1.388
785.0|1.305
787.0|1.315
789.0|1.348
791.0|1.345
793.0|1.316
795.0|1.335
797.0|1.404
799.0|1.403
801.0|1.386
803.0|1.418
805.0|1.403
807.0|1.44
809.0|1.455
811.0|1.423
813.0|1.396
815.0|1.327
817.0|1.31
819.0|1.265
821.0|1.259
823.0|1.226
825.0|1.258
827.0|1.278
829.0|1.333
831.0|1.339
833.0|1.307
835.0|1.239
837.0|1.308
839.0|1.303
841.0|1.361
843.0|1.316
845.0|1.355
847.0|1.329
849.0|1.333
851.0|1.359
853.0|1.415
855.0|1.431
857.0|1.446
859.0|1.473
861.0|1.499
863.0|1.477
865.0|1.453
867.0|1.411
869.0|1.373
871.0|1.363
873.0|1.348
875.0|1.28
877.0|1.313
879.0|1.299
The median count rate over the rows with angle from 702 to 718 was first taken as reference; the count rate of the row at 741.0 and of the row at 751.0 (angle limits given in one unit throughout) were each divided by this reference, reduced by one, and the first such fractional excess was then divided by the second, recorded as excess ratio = 0.32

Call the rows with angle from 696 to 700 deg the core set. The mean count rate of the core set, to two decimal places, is 1.76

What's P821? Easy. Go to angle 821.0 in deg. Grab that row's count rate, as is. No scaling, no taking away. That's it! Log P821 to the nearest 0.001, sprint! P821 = 1.259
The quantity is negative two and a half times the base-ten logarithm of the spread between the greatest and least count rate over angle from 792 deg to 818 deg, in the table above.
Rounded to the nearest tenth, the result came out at 2.1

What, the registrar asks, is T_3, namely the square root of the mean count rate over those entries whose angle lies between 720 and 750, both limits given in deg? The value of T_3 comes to 1.27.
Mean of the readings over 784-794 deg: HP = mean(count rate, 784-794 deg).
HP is 1.33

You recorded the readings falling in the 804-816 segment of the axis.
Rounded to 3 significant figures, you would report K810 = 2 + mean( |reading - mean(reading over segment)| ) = 2.03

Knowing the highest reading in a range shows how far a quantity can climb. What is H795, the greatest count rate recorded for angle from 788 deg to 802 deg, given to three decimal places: 1.404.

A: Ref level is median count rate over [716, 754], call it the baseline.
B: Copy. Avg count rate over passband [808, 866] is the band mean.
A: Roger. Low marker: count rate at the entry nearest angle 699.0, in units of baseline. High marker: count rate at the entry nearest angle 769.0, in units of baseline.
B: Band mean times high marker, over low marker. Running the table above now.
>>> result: 1.07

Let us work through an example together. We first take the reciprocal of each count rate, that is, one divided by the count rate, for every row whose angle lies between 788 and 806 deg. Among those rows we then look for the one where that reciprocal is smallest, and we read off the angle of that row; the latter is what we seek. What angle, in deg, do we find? 803.0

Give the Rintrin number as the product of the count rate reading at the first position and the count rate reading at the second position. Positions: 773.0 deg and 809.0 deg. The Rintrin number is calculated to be 2.0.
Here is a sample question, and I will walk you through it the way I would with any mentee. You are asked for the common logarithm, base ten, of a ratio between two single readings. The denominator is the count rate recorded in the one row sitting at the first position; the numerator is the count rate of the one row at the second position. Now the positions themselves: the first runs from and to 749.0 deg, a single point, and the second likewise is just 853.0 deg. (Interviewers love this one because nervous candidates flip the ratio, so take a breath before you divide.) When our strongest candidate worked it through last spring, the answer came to -0.033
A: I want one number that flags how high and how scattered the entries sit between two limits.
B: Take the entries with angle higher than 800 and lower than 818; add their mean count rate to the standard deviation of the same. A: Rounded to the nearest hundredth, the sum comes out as 1.44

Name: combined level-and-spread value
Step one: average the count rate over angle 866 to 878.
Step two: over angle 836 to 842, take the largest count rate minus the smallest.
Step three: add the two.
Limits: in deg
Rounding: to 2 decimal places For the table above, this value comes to 1.41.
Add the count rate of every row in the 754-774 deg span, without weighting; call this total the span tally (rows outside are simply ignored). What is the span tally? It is 13.7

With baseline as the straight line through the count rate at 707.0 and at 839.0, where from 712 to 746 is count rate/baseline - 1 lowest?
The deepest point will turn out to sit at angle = 719.0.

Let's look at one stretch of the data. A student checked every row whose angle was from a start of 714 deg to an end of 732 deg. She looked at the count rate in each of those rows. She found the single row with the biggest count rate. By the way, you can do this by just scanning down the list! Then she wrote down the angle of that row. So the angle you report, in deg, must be 729.0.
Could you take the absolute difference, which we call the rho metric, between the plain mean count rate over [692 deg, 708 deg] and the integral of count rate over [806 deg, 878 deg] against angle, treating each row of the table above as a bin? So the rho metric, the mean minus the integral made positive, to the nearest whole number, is 96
